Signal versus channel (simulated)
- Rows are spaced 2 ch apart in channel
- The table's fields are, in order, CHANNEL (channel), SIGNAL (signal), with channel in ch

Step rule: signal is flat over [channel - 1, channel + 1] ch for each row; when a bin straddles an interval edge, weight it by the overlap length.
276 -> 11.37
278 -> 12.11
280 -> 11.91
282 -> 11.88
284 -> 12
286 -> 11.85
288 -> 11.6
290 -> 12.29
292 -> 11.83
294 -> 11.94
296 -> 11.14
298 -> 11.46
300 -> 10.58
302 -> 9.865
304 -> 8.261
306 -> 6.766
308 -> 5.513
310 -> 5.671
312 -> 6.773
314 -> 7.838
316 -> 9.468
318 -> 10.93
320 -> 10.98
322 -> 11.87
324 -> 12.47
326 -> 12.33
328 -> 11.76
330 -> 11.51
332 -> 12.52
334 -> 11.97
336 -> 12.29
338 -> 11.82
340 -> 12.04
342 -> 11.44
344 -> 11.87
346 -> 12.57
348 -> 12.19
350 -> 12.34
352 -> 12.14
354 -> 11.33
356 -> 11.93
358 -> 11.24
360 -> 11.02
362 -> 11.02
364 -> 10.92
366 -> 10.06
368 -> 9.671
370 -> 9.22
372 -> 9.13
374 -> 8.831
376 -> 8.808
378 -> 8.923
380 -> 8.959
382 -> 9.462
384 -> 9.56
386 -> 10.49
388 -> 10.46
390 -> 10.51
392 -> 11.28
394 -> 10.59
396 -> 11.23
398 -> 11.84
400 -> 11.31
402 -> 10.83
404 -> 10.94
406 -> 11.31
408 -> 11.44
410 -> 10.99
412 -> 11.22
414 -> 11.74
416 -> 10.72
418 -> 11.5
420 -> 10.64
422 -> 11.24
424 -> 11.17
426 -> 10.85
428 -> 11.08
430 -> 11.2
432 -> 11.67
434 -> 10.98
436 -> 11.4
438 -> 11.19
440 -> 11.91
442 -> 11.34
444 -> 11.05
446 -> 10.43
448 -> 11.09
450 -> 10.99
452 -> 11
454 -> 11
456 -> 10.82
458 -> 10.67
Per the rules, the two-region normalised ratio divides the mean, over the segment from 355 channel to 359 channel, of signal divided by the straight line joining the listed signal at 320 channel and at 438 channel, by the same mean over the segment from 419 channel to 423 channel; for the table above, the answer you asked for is 1.07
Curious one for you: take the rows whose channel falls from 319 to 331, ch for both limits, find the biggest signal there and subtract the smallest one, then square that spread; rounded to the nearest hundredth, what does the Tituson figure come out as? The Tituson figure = 2.22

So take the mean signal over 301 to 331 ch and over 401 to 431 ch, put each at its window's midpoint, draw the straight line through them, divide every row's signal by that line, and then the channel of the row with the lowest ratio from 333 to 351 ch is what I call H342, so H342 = 342 ch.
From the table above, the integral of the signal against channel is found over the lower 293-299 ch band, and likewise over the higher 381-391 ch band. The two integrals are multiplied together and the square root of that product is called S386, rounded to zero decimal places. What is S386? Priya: 84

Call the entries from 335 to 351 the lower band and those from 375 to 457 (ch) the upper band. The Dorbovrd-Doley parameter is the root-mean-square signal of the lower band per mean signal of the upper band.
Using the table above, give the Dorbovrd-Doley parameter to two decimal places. 1.11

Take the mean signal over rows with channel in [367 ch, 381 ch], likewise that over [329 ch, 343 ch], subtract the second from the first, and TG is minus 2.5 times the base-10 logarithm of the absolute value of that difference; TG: -1.14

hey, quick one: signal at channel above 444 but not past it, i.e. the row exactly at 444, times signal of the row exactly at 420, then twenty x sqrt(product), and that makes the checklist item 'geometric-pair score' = 217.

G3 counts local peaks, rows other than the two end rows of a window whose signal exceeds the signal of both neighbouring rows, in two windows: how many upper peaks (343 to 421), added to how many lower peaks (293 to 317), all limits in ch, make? 10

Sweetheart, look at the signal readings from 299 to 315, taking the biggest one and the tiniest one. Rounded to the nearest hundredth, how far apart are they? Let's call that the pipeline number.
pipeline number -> 5.07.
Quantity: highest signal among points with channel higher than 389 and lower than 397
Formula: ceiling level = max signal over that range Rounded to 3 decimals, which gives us 11.280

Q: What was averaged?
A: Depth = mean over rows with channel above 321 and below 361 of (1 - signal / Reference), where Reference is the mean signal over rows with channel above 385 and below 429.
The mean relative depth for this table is -0.08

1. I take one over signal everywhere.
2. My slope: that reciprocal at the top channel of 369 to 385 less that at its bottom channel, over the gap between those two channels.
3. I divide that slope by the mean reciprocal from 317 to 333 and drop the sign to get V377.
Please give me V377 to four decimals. 0.0032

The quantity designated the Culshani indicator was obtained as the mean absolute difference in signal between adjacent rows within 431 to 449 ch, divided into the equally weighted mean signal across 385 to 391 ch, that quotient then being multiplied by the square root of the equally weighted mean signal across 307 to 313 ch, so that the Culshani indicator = 49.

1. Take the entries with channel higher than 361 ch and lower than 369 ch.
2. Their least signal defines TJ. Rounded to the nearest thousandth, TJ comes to 9.671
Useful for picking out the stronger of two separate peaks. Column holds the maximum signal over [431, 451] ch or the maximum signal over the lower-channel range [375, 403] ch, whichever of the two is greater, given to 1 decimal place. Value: 11.9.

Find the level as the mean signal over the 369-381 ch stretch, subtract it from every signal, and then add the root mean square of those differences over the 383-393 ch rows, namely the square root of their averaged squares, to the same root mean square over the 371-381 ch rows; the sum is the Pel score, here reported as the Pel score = 1.7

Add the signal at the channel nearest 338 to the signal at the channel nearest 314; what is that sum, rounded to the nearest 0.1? 19.7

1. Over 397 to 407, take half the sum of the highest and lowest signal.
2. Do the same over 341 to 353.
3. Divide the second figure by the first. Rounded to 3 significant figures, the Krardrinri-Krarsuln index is 1.06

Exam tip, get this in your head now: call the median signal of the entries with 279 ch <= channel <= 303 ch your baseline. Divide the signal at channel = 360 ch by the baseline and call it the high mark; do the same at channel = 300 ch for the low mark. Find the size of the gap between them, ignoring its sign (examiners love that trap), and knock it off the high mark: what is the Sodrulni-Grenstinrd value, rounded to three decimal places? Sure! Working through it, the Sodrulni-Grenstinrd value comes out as 0.894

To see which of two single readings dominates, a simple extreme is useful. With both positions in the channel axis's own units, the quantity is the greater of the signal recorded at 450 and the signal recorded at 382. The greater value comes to 11.0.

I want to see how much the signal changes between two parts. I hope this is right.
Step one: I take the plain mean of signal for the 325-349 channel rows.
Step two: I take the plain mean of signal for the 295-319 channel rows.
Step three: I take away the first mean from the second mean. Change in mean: -3.3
